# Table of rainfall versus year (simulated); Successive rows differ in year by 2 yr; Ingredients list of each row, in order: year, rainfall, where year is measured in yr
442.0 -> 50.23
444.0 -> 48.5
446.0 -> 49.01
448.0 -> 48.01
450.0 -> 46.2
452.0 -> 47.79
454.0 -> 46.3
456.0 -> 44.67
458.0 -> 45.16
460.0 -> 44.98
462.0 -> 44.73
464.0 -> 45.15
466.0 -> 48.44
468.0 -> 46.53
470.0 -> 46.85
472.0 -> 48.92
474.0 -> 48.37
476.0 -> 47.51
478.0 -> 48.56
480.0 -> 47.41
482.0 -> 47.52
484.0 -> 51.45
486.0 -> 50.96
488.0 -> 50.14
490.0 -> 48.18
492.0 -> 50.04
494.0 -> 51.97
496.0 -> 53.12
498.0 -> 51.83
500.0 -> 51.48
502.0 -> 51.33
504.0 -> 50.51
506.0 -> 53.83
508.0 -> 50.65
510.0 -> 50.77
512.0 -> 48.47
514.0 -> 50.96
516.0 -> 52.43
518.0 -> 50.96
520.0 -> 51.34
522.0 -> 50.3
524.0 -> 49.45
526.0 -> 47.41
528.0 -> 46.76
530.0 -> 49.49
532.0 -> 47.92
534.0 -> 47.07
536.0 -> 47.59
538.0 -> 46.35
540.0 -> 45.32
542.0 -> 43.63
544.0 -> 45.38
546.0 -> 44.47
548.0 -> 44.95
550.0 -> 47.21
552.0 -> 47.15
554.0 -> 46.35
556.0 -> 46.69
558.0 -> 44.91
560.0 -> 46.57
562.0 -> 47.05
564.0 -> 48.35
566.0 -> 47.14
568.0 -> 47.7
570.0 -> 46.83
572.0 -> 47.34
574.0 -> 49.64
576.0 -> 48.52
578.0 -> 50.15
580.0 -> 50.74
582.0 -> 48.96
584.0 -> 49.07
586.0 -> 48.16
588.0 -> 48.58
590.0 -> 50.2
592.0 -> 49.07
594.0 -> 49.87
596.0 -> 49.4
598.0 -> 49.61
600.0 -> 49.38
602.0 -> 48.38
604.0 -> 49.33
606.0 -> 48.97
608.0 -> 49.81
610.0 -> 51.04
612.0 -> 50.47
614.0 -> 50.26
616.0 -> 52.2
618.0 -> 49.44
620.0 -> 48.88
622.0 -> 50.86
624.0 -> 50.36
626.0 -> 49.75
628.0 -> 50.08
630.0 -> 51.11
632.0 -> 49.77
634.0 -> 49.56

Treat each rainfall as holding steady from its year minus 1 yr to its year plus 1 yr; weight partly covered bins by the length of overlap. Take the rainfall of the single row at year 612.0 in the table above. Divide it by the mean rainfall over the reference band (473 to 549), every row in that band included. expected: 1.03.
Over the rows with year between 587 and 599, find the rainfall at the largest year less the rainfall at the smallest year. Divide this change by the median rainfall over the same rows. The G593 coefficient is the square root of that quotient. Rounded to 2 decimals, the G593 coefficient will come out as 0.14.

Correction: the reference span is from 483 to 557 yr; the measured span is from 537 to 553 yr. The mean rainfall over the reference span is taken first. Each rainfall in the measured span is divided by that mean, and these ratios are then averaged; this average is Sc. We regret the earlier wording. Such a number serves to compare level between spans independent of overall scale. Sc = 0.93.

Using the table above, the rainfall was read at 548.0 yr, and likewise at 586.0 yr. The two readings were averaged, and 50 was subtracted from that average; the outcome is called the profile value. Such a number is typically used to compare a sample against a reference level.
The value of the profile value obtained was -3.4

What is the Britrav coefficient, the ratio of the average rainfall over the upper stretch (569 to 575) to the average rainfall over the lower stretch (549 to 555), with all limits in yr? 1.02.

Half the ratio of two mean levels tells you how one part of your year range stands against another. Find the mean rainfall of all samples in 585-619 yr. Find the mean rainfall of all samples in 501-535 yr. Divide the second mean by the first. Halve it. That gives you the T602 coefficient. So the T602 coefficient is 0.503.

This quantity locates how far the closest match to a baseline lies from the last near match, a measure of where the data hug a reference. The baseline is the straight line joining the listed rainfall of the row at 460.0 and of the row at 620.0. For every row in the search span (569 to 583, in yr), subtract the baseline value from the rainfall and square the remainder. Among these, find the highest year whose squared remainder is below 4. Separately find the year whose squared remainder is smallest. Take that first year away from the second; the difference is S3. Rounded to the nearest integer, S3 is -10 yr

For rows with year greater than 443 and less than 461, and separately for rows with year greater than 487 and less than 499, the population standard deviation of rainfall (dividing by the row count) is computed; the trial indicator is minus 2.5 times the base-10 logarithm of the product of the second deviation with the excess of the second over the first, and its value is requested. 2.28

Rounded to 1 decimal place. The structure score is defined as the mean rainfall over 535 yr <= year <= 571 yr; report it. 46.3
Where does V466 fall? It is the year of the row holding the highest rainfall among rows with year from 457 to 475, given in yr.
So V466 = 472.0 yr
